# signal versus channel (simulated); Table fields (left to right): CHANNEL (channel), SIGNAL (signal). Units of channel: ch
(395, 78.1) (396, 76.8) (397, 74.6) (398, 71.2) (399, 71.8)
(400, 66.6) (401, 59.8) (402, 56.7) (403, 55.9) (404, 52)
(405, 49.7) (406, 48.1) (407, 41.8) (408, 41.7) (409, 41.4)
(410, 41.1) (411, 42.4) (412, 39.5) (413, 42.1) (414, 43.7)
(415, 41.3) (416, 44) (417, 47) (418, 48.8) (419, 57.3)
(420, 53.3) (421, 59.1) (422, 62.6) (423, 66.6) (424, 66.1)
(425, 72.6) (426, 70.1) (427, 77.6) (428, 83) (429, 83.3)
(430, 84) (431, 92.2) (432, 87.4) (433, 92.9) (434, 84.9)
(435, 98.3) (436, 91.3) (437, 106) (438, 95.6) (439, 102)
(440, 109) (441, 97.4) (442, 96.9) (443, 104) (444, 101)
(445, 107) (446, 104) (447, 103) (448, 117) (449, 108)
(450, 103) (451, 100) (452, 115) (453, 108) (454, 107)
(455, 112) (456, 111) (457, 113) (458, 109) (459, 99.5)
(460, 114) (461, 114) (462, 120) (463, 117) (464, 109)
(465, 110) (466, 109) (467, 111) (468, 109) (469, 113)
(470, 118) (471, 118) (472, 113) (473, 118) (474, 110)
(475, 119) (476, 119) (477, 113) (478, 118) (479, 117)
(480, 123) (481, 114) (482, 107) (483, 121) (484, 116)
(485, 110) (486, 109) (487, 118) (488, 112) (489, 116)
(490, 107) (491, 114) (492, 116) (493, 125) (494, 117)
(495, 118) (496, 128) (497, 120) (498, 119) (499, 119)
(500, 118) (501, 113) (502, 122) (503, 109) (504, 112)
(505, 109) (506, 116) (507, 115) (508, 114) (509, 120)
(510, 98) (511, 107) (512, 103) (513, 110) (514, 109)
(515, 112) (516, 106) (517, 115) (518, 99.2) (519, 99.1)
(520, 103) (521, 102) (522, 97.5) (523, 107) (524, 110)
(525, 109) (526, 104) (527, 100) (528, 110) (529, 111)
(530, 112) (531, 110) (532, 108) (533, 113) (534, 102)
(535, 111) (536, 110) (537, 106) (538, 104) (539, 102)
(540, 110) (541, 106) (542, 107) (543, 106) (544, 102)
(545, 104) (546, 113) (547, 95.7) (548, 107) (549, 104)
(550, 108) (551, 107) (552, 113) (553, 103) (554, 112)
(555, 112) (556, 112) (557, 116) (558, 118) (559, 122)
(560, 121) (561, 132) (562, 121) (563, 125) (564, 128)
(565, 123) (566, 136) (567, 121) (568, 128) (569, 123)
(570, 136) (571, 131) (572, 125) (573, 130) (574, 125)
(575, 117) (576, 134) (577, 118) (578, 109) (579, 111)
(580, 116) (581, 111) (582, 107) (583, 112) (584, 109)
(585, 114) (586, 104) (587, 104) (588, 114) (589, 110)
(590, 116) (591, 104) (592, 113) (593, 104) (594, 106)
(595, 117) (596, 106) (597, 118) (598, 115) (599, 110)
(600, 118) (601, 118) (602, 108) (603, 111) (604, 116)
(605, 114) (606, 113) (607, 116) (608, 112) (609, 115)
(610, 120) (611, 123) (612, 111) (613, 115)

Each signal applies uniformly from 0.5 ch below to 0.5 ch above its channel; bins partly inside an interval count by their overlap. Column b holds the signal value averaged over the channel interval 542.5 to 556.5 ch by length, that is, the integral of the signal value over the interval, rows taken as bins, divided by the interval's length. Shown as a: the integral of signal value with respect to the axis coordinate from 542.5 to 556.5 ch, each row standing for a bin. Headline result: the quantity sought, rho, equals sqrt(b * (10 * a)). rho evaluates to 1267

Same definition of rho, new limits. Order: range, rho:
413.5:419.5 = 364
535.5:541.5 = 824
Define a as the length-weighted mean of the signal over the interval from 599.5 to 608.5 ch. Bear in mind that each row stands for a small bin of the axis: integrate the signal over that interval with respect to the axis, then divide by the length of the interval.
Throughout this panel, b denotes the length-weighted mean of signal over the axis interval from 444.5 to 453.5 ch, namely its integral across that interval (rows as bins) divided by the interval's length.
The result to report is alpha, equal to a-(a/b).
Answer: 113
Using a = 114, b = 107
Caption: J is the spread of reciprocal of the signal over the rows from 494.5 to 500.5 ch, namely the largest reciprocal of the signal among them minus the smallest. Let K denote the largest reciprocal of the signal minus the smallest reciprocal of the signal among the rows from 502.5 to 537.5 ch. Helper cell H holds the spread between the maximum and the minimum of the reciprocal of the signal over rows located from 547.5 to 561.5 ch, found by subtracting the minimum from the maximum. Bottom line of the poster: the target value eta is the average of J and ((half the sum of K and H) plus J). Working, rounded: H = 0.0021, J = 0.0007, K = 0.0019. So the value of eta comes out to 0.0017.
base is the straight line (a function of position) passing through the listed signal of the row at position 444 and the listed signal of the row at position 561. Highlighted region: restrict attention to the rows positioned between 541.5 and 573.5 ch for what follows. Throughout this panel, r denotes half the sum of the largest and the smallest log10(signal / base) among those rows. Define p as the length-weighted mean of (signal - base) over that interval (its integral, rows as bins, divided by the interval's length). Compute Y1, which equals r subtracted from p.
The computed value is -14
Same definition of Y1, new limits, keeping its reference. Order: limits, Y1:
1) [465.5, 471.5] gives 5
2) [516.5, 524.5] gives -17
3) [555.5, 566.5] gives -9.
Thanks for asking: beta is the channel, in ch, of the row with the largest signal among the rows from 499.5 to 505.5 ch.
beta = 502 ch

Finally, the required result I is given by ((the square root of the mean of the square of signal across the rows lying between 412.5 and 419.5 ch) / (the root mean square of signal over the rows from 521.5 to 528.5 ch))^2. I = 0.2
